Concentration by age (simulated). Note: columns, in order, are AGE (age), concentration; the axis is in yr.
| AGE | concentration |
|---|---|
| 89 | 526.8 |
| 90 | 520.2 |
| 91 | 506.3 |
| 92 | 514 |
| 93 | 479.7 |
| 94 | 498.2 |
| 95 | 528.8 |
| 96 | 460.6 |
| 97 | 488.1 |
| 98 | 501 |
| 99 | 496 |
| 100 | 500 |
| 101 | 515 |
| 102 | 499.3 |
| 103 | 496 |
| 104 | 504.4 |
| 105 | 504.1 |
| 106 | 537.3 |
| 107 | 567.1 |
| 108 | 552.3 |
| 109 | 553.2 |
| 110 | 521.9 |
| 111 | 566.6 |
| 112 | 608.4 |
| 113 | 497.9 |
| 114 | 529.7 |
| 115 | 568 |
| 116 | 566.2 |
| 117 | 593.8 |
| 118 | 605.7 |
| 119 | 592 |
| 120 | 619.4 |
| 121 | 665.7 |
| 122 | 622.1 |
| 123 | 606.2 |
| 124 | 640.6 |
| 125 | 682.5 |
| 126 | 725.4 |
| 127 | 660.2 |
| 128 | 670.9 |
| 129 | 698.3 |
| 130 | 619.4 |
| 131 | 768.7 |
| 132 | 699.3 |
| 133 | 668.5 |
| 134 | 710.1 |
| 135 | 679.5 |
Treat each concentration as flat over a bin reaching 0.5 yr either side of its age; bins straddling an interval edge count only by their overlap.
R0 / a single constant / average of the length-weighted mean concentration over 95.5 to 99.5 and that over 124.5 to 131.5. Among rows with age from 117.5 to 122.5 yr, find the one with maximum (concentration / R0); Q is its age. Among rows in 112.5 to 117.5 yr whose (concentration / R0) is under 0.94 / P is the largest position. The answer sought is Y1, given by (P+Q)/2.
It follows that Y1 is 117.5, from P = 114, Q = 121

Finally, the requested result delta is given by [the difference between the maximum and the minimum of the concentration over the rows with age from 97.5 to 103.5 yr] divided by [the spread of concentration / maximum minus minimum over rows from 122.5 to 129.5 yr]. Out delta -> 0.2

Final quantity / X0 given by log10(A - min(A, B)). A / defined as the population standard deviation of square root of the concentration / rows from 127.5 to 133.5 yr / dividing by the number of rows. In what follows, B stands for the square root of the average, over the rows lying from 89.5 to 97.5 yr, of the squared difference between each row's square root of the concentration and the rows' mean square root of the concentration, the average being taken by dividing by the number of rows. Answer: -0.4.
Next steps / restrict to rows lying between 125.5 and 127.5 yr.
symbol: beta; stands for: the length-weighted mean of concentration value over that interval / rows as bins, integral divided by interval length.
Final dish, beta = 693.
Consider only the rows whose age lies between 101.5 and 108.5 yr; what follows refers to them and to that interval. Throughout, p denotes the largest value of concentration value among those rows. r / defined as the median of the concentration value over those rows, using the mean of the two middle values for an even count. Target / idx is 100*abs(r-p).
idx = 6270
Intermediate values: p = 567.1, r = 504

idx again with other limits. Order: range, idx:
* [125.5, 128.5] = 5450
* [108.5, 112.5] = 4850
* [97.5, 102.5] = 1500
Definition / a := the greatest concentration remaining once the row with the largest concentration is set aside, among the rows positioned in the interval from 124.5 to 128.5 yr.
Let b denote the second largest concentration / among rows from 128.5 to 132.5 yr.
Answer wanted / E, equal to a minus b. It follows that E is -17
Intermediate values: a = 682.5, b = 699.3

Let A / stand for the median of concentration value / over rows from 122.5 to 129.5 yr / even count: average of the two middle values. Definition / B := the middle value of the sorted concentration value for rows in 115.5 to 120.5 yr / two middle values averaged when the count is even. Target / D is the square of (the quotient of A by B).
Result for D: 1.28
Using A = 671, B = 594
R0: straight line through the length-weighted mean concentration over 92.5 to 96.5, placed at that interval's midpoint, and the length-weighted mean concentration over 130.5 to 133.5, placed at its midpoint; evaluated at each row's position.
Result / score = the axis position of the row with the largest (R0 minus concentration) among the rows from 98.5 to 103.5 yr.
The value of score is 103 yr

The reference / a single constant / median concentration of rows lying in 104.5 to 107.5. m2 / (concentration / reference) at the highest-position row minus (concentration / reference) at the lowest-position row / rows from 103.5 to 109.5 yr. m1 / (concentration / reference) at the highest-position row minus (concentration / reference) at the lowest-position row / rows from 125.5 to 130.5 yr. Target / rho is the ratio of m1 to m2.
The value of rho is -2.2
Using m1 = -0.20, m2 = 0.09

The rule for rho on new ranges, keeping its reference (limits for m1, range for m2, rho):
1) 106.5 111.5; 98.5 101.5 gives 0.0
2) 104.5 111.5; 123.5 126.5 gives 0.7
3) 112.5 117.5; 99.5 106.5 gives 2.6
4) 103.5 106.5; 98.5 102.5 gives 10.0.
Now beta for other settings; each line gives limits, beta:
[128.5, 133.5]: 691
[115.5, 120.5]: 595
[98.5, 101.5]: 504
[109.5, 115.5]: 549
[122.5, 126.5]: 664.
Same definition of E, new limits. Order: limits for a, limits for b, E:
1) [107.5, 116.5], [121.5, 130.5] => -130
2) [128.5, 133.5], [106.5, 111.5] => 133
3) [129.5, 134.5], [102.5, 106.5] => 206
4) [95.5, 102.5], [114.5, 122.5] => -121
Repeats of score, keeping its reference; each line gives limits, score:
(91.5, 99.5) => 96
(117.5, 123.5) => 123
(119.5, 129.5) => 123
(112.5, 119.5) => 113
